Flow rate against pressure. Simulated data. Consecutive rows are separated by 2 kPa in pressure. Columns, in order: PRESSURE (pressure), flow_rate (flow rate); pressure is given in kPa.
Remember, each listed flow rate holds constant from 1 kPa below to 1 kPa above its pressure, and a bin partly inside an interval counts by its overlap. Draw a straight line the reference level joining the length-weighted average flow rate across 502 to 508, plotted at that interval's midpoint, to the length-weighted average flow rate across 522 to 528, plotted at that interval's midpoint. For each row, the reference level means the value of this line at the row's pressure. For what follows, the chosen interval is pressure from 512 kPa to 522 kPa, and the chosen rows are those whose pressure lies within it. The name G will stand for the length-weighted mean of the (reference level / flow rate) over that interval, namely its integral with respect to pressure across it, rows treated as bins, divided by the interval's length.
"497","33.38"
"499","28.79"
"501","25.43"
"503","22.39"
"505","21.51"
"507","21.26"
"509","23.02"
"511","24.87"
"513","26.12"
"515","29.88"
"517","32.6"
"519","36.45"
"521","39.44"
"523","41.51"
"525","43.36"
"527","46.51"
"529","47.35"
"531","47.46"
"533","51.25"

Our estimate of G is 1.07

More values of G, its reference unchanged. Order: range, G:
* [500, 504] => 0.78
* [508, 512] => 1.14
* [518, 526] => 1.01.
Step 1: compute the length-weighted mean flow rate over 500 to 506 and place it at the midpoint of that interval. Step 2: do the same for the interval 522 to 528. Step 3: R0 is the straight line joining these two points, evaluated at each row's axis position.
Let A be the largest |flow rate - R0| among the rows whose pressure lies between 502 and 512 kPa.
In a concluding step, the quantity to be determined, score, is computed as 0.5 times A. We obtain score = 2.9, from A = 5.8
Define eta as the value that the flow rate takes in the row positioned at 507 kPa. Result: 21.26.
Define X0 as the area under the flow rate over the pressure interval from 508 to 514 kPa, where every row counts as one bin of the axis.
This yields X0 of 148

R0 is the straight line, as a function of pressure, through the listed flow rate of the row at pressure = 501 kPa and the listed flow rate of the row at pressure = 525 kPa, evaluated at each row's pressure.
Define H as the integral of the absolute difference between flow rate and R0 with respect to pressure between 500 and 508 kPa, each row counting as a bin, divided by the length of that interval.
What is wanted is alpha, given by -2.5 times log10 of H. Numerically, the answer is -1.8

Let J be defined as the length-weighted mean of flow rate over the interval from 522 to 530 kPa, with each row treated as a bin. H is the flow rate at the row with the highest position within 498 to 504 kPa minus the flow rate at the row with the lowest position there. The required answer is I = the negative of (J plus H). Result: -38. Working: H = -6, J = 44.7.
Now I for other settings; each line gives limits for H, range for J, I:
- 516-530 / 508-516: -41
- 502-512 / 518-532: -46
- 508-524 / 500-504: -42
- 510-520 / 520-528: -54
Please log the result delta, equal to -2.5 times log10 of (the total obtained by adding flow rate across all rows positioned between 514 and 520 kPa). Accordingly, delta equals -4.99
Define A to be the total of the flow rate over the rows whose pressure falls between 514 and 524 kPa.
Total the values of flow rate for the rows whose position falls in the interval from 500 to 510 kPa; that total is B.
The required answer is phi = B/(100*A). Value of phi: 0.006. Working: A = 180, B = 114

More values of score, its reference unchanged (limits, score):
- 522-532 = 1.0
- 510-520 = 3.2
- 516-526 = 1.8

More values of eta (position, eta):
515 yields 29.88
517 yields 32.6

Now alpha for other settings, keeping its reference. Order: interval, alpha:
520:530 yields 0.3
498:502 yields -1.0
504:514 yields -2.3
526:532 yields 0.0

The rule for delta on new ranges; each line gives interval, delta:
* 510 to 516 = -4.77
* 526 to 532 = -5.38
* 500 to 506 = -4.60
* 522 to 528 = -5.30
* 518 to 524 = -5.17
